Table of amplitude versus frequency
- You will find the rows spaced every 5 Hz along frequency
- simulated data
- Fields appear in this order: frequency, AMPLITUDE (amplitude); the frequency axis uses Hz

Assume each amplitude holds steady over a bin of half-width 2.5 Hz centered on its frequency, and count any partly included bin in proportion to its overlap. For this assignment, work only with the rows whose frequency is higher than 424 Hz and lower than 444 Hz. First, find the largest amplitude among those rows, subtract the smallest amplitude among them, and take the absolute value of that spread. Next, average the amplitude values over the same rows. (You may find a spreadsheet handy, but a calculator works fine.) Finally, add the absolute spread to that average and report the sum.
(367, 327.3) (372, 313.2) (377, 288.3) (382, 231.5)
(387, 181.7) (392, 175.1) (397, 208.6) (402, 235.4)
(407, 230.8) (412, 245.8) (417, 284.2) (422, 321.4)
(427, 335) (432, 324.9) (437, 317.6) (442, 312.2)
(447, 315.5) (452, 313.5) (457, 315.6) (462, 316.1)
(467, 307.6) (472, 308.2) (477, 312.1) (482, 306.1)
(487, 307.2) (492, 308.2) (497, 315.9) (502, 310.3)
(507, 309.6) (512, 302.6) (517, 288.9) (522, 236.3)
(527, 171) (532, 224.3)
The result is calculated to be 345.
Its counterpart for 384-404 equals 260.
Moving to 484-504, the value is 319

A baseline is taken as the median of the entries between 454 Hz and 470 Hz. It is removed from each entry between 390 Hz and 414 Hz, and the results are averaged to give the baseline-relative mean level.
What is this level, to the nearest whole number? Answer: -96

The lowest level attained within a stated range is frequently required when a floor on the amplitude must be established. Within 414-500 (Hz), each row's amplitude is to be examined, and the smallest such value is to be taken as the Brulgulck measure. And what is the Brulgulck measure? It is 284.2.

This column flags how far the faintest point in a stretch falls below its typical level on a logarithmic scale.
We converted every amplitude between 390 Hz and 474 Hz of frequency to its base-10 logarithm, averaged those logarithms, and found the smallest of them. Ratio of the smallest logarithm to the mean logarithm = 0.92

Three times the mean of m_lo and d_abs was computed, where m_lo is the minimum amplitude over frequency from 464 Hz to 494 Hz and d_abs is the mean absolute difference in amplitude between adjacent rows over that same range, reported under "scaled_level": 463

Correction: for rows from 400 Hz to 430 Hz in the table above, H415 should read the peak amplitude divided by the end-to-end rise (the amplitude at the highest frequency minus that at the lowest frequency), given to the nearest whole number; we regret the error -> 3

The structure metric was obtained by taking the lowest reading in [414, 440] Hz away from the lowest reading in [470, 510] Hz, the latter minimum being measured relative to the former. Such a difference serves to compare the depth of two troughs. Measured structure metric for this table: 22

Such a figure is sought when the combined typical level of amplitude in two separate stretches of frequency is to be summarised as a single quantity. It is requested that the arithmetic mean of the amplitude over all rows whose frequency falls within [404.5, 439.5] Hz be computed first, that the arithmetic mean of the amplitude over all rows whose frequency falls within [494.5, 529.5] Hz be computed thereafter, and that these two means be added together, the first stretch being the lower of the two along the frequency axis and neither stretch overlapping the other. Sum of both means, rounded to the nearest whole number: 571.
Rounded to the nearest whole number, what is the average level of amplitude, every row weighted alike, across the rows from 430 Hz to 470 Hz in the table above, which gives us 315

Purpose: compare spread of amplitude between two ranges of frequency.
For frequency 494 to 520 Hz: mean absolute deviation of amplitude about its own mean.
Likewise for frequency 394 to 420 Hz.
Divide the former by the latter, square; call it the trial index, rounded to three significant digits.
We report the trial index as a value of 0.163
